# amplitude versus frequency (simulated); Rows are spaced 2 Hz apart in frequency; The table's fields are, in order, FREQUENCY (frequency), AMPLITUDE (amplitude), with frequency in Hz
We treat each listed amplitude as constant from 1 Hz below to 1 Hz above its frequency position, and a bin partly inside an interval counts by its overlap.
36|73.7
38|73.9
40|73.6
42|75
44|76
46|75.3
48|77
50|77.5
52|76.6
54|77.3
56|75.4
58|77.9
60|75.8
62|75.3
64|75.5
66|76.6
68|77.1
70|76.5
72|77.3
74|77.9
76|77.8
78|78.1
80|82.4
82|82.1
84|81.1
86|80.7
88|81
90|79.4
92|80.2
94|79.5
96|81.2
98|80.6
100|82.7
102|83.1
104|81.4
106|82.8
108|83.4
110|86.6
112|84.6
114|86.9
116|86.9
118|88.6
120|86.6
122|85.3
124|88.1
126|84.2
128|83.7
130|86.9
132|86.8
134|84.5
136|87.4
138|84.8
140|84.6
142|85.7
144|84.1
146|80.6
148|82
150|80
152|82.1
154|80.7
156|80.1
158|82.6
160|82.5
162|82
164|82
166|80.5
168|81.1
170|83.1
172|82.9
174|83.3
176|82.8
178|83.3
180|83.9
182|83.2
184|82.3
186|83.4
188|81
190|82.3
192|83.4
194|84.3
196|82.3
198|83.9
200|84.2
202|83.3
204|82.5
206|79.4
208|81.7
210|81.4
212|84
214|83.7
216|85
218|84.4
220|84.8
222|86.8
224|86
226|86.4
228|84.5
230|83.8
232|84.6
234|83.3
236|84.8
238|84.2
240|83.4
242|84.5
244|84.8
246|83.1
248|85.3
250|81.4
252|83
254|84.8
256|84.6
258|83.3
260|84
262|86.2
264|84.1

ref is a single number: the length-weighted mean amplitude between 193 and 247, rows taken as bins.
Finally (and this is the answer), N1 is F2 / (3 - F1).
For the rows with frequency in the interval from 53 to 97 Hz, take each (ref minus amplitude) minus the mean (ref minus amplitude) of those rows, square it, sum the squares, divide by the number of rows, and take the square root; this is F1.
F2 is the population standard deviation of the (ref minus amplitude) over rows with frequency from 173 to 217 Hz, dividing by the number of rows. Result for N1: 1.6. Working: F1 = 2.2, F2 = 1.2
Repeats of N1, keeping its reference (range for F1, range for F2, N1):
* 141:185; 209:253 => 0.8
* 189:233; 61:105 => 1.8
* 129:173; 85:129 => 3.6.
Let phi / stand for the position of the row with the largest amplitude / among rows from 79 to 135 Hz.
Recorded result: 118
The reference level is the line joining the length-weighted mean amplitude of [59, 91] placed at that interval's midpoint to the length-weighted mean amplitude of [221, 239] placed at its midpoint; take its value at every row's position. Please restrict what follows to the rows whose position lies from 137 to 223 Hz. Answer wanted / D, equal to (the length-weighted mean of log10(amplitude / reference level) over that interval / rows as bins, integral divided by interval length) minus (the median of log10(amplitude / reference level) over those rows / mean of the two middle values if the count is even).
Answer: -0.001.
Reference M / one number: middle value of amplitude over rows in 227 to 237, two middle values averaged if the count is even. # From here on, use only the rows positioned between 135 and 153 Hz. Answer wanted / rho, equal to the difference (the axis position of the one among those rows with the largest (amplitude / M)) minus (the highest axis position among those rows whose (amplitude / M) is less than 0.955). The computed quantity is -14 Hz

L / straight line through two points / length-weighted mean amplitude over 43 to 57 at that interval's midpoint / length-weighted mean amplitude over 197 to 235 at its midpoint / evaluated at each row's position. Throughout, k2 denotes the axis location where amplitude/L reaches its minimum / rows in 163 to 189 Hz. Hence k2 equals 188 Hz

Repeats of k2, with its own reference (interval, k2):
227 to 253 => 250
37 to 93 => 40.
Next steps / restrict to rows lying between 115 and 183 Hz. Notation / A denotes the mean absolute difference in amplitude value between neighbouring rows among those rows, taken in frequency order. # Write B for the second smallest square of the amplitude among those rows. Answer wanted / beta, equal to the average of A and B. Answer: 3209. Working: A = 1.4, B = 6416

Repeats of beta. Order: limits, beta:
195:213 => 3314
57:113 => 2851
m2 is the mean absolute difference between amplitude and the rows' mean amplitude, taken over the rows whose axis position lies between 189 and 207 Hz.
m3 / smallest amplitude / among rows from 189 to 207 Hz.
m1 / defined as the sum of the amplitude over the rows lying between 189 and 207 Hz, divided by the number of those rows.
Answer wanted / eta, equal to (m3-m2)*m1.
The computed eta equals 6488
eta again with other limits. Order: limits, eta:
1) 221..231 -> 7073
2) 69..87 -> 5909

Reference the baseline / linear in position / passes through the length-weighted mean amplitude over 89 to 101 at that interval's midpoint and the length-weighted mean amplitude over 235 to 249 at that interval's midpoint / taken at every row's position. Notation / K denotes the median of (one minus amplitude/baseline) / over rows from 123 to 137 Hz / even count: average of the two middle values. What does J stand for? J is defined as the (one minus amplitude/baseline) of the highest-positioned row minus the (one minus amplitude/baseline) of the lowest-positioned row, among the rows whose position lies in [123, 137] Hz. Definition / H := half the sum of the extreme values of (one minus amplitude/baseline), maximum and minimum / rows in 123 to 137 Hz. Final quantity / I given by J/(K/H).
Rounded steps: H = -0.056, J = 0.013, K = -0.065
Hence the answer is 0.01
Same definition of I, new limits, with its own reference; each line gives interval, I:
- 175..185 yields 0.01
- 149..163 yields -0.06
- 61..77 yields -0.03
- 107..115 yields -0.04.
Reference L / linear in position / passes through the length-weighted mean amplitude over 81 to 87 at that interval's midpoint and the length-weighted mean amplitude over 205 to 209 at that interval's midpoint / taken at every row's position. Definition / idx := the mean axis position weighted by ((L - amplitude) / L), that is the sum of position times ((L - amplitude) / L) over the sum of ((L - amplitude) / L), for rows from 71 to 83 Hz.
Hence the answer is 73.9 Hz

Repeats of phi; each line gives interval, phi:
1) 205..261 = 222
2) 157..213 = 194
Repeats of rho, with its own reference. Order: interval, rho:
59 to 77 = -2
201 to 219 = 10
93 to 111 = 12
